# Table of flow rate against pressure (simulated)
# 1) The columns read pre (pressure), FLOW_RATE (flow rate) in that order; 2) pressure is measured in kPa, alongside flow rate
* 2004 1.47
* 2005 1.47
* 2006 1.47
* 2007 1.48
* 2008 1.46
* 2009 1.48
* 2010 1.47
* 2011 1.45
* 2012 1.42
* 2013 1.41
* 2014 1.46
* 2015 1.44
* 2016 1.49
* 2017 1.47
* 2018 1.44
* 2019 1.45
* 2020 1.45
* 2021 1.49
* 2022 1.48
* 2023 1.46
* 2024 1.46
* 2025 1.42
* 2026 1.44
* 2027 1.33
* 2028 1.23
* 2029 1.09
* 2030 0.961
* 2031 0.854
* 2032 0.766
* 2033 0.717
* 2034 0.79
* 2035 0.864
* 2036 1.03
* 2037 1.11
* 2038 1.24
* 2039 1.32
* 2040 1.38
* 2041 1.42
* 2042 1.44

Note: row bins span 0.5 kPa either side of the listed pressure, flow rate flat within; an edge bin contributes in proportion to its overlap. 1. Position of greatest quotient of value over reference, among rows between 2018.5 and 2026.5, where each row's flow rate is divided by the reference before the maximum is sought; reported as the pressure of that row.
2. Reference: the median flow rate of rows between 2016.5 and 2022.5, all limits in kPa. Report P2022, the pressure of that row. 2021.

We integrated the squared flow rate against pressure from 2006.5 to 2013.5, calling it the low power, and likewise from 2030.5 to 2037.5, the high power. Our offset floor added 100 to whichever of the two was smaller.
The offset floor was 105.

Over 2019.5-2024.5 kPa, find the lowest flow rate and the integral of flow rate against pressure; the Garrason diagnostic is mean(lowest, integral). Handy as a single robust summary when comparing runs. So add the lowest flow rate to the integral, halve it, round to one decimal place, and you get 4.4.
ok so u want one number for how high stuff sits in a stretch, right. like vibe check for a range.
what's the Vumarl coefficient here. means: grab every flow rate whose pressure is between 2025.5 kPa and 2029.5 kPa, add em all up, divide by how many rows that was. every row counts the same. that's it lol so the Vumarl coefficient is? 1.27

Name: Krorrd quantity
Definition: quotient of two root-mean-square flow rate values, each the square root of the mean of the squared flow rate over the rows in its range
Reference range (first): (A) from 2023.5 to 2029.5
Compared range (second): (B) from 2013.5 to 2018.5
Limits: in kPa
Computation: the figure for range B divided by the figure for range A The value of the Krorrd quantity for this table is 1.09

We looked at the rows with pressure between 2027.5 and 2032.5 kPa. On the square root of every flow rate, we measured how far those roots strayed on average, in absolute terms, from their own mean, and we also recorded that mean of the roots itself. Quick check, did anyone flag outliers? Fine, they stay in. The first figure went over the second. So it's 0.073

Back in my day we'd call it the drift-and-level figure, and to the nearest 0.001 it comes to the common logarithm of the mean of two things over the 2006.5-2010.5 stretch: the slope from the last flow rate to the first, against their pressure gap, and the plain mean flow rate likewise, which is -0.134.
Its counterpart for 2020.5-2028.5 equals -0.162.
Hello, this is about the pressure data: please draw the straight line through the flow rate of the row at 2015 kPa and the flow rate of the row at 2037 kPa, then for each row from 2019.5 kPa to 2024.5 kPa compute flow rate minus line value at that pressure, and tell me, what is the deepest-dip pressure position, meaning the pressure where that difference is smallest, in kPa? 2020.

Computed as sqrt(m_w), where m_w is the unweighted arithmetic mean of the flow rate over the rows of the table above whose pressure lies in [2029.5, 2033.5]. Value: 0.91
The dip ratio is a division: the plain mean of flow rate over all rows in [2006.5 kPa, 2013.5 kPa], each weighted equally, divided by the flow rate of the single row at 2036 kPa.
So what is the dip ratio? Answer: 1.41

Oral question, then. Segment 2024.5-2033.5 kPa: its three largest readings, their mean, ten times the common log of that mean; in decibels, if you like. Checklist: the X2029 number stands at 1.45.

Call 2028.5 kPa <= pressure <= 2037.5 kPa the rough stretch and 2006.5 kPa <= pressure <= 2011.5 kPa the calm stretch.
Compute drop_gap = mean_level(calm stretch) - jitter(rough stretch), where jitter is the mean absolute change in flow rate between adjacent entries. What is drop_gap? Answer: 1.37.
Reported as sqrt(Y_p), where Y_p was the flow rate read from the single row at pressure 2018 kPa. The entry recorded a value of 1.20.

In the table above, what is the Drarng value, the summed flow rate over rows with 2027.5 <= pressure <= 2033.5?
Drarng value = 5.62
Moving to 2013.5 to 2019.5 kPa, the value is 8.75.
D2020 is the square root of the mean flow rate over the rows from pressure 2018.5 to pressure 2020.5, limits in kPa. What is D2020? 1.20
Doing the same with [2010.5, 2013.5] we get 1.19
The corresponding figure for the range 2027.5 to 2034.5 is 0.96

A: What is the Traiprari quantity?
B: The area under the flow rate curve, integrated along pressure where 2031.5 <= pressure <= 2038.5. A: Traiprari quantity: 6.52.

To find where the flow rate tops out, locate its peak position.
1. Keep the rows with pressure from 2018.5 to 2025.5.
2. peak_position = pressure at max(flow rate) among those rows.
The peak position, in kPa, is 2021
